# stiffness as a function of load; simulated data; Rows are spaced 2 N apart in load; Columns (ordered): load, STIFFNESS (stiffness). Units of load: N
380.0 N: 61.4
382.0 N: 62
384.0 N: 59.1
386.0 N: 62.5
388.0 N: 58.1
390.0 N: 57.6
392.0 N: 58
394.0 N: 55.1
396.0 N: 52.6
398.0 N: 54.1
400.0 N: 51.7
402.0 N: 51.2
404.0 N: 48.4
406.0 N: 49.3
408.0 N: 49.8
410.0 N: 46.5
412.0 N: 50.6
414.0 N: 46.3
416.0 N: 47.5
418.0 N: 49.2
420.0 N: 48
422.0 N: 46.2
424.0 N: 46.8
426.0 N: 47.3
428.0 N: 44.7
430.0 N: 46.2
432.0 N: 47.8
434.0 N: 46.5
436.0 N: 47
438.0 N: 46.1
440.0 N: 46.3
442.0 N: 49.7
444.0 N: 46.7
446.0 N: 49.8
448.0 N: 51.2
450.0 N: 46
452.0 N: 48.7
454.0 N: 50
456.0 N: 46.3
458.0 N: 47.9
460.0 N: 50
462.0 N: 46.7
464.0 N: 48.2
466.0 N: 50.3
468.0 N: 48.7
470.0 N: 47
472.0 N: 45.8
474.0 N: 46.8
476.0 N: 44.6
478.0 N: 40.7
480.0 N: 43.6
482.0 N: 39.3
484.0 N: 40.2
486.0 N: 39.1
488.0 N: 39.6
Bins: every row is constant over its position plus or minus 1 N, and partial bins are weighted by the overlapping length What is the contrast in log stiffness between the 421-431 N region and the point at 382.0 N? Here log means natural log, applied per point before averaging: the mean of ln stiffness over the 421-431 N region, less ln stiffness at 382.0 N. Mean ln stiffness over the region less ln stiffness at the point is -0.29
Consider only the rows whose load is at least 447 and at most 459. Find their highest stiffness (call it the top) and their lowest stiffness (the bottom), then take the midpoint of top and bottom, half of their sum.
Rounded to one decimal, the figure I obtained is 48.6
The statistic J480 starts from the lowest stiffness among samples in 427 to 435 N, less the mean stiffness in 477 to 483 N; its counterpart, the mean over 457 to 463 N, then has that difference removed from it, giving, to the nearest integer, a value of 45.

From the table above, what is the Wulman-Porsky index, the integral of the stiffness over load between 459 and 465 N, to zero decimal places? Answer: 290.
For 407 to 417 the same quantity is 481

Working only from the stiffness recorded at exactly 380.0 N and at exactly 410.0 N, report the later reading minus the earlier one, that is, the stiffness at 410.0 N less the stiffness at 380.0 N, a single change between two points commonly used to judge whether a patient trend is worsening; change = -15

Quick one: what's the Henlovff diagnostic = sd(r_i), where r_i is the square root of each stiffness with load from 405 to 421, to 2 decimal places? 0.11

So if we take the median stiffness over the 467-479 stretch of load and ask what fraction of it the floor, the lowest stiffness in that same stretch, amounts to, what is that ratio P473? 0.879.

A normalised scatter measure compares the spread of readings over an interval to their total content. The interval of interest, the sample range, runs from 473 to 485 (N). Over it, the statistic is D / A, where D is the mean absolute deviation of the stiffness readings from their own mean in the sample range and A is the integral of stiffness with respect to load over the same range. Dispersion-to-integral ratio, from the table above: 0.0048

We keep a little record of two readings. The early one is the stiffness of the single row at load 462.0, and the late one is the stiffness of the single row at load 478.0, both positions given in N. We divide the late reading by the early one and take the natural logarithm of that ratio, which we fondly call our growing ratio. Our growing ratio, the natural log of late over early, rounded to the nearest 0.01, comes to -0.14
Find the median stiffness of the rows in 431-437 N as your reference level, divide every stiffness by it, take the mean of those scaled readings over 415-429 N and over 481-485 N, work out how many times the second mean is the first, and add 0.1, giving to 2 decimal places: 0.94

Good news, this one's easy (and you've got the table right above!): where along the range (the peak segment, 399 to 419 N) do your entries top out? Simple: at 400.0 N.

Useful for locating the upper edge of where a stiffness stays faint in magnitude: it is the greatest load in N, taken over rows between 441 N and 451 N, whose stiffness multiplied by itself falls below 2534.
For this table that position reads 450.0 N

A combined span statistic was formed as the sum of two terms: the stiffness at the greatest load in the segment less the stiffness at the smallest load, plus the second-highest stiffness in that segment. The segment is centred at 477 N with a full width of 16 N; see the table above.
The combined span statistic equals 40.0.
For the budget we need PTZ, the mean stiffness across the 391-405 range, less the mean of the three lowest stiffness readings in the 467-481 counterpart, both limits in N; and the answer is 10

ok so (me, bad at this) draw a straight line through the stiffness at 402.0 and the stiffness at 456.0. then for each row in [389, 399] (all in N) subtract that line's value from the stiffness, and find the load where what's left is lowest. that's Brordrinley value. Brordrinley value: 396.0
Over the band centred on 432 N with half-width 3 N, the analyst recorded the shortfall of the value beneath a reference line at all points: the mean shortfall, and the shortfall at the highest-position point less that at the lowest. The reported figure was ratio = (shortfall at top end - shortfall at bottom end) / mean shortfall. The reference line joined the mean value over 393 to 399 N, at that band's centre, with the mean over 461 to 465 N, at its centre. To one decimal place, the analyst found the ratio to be -0.2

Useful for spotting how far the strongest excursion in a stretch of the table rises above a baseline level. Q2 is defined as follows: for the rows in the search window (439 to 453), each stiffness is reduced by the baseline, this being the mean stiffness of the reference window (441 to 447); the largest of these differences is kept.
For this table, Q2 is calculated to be 2.5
